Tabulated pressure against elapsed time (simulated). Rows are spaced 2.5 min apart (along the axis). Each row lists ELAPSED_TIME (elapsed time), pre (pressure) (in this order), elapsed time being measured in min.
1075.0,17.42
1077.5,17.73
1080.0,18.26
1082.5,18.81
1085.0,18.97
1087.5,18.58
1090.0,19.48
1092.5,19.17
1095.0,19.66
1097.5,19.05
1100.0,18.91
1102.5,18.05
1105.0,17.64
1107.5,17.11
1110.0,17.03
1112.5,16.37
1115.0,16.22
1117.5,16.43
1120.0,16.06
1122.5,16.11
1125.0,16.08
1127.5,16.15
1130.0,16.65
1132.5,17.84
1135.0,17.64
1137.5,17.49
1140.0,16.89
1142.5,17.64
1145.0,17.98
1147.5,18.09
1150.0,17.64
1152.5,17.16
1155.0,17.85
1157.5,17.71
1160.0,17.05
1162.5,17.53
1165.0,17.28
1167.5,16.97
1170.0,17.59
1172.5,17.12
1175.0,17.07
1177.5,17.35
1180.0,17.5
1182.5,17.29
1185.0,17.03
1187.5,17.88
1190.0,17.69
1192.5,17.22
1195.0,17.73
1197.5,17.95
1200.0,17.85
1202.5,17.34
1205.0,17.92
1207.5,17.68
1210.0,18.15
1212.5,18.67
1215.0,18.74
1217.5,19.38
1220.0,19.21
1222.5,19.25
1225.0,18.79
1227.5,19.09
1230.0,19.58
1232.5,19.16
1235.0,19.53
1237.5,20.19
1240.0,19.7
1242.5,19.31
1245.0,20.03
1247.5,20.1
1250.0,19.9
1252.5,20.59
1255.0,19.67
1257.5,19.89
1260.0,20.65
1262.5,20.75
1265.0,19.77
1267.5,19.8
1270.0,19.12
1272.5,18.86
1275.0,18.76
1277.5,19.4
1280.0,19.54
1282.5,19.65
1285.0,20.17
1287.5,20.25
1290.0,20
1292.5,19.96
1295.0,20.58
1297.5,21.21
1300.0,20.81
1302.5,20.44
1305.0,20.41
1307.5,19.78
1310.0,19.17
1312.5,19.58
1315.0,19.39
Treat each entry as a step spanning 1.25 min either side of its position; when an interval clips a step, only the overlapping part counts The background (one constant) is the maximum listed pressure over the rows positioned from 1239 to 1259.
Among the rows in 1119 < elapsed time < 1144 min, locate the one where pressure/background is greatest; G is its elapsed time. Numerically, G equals 1132.5 min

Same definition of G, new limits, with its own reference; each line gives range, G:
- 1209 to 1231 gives 1230.0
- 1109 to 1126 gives 1110.0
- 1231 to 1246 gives 1237.5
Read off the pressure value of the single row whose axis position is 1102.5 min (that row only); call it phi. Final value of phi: 18.05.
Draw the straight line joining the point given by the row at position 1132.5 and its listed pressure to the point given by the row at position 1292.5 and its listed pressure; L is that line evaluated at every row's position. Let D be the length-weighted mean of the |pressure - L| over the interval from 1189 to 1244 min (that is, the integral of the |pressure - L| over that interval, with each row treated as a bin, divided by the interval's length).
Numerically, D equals 0.6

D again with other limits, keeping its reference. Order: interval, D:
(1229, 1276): 0.6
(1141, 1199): 0.9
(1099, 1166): 0.8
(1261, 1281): 0.6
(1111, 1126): 1.4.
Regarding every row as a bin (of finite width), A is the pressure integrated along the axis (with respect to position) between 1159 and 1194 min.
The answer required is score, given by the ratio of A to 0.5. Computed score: 1213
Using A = 607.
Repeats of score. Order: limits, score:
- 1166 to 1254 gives 3251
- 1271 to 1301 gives 1195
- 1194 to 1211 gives 605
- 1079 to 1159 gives 2823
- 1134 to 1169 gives 1225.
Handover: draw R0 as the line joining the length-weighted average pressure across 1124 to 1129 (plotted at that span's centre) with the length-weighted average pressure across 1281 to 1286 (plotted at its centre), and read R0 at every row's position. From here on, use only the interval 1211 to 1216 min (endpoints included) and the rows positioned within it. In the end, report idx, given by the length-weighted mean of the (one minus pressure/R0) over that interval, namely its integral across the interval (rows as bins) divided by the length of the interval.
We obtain -0.03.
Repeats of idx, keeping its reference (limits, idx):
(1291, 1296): -0.01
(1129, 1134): -0.06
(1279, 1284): 0.01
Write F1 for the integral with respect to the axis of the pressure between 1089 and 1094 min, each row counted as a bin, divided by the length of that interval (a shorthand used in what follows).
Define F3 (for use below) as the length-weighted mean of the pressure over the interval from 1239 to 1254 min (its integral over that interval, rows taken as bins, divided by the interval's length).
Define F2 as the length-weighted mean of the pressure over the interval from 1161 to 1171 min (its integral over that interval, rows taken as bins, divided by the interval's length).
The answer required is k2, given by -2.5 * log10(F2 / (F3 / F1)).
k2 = -3.06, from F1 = 19.3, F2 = 17.3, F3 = 19.9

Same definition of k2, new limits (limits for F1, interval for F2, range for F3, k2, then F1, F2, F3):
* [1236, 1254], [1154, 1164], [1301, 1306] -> -3.08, 20.0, 17.5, 20.4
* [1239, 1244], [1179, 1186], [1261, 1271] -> -3.07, 19.5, 17.3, 19.9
